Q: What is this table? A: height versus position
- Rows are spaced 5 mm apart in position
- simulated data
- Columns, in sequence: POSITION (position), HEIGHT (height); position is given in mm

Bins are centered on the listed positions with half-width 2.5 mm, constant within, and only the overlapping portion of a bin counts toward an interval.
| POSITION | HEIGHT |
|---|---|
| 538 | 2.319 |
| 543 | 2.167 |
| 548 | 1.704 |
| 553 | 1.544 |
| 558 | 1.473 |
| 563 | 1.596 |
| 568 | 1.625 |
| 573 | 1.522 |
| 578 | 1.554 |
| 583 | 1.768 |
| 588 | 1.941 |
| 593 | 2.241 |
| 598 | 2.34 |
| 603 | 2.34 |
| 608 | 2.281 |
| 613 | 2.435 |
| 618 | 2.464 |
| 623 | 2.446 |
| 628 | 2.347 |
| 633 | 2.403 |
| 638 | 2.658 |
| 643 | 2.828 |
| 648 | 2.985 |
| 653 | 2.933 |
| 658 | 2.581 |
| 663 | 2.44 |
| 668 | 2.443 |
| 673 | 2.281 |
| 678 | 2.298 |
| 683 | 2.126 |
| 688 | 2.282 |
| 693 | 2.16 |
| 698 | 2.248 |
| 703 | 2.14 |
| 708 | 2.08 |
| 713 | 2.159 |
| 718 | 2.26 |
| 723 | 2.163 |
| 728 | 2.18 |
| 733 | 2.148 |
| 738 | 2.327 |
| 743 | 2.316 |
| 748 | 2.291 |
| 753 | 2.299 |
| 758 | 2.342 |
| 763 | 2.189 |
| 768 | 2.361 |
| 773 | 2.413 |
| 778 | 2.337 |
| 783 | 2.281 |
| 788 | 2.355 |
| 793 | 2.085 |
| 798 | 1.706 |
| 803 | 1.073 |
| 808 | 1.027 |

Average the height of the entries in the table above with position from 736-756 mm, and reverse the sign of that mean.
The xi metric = -2.31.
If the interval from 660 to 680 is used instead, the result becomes -2.37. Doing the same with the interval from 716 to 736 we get -2.19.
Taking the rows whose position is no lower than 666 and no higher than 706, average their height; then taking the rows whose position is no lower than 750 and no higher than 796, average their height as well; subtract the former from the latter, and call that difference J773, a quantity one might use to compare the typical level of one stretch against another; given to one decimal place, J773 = 0.0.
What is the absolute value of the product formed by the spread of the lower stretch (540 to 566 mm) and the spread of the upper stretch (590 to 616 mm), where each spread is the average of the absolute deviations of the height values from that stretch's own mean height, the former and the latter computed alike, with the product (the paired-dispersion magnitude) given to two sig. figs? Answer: 0.010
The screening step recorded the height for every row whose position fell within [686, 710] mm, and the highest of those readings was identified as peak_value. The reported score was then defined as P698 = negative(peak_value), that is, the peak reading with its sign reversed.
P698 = -2.28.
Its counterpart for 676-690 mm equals -2.30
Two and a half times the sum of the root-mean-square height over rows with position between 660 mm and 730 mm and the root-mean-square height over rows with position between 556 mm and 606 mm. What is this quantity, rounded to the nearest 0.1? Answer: 10.3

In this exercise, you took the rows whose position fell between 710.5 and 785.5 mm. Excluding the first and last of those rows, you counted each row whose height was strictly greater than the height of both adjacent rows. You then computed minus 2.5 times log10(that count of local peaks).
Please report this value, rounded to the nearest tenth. -1.7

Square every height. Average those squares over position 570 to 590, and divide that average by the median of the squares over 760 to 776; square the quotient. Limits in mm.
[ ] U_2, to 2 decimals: 0.27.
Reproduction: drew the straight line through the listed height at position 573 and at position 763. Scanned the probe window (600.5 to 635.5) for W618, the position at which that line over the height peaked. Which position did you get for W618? 628 mm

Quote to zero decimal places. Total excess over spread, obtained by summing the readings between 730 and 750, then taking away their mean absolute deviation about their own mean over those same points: 9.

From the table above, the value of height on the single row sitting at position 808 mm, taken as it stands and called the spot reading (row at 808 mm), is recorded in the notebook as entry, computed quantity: 1.027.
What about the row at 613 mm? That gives 2.435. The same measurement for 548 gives 1.704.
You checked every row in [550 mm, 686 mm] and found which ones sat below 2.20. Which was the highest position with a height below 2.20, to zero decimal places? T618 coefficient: 683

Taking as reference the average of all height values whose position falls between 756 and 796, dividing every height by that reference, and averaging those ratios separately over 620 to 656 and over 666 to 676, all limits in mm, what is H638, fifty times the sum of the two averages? 109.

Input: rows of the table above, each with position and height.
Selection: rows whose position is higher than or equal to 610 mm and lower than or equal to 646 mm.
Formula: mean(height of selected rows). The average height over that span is 2.51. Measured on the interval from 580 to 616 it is 2.19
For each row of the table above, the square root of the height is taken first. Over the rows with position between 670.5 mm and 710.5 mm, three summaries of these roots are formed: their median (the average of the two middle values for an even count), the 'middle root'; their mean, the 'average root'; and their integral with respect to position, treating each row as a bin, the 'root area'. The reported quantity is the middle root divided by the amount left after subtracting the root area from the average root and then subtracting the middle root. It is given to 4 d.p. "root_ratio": -0.0250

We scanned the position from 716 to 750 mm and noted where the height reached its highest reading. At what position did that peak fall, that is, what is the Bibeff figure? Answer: 738 mm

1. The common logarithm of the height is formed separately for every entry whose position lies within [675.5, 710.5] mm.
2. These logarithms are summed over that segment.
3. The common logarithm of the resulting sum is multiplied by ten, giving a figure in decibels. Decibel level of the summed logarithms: 3.8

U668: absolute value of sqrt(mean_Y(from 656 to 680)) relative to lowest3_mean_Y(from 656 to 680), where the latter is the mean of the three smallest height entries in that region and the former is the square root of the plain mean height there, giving 0.663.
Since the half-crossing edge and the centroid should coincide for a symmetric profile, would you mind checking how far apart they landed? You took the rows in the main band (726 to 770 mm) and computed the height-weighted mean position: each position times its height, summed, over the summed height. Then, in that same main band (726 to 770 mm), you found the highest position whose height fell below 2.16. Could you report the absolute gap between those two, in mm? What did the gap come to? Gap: 15.2 mm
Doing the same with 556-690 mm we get 55.1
